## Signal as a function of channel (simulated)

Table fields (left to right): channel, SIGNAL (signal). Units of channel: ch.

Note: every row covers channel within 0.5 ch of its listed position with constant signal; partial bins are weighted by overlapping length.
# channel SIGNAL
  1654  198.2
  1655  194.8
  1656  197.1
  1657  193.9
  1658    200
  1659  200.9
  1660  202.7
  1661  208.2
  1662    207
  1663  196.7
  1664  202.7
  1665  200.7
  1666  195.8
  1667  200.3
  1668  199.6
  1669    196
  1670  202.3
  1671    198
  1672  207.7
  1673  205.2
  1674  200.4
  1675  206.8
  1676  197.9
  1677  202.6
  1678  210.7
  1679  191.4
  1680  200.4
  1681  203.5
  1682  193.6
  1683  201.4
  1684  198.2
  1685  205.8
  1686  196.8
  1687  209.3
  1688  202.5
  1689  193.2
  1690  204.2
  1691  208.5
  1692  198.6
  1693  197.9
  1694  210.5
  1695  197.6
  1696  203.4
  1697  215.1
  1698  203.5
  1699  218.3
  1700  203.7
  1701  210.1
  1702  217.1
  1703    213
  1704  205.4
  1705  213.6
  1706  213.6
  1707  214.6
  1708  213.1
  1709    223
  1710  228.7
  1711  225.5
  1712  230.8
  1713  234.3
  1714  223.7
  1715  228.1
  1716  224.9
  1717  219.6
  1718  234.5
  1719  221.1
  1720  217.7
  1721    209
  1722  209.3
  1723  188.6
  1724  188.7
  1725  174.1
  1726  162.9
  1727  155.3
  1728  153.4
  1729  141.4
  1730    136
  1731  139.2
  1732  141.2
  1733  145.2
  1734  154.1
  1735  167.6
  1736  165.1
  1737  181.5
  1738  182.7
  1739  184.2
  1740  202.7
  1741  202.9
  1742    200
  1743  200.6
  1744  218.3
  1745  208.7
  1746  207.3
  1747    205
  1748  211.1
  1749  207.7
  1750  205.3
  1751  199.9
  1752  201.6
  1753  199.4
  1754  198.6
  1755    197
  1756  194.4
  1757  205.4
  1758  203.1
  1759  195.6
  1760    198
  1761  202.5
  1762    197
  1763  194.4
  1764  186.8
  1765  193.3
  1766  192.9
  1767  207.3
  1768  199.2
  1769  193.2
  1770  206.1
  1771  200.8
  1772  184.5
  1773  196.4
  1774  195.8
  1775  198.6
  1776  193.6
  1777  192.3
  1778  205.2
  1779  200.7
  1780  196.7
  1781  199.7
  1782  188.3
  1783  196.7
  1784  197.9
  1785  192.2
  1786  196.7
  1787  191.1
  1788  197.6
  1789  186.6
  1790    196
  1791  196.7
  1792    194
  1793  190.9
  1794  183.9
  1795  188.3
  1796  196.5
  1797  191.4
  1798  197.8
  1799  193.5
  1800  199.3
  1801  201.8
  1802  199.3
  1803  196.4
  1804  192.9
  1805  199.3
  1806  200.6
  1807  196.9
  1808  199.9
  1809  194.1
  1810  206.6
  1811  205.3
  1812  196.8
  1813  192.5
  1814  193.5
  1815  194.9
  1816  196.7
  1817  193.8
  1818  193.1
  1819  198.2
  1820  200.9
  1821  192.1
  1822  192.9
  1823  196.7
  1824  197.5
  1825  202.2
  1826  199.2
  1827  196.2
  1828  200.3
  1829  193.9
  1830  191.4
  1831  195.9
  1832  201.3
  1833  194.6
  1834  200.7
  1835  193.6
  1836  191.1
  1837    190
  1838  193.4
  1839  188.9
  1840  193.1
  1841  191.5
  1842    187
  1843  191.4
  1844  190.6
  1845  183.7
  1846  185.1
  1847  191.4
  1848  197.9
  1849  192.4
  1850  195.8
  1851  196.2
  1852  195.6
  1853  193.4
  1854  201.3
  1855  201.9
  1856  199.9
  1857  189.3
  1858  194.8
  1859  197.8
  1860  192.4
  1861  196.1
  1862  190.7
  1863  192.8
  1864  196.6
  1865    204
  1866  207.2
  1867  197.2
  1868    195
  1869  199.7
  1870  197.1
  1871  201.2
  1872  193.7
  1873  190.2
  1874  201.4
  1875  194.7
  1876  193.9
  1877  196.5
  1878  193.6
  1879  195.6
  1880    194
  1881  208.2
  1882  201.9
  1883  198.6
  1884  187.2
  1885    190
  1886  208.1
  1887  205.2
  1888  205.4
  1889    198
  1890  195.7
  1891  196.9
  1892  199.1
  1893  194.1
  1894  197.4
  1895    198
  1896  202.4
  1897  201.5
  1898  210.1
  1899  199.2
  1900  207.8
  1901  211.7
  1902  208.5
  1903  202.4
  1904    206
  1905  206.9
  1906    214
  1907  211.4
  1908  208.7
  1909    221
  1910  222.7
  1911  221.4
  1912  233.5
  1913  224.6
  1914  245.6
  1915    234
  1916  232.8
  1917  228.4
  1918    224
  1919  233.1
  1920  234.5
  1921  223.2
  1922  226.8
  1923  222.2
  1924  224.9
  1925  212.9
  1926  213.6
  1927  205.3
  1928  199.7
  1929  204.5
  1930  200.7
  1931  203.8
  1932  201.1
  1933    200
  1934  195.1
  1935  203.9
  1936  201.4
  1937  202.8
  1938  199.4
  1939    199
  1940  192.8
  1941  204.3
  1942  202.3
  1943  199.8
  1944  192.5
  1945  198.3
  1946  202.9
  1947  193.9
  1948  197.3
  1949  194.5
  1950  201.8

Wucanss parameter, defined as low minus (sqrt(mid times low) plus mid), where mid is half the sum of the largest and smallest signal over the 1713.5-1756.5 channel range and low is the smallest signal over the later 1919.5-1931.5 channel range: -178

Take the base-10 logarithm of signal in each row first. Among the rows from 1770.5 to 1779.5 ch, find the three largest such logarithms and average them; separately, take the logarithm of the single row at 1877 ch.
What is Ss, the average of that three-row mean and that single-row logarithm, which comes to 2.30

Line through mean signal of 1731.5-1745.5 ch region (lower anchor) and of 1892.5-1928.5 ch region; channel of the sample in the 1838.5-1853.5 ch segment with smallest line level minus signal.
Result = 1848 ch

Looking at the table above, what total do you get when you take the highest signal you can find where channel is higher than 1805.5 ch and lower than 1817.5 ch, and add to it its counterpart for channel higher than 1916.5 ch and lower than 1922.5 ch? 441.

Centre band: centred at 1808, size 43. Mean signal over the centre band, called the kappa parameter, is 196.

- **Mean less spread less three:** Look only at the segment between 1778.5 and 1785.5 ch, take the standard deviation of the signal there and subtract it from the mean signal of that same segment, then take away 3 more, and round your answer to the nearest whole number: 189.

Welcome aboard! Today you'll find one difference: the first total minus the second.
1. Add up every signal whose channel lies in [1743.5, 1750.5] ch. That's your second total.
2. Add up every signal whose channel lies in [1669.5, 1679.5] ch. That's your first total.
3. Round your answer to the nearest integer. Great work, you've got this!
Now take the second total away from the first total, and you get 560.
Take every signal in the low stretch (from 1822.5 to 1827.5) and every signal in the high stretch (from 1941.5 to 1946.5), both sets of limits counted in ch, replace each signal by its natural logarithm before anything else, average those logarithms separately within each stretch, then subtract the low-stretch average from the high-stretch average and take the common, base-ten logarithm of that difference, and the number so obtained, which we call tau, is -2.4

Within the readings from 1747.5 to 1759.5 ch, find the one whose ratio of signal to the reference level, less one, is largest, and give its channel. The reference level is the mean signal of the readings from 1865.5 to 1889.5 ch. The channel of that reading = 1748 ch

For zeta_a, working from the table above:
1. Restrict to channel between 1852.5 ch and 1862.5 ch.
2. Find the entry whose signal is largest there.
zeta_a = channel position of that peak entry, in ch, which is 1855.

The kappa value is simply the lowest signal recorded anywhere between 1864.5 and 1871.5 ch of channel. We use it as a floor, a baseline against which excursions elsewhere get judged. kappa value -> 195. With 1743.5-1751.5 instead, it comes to 199.9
